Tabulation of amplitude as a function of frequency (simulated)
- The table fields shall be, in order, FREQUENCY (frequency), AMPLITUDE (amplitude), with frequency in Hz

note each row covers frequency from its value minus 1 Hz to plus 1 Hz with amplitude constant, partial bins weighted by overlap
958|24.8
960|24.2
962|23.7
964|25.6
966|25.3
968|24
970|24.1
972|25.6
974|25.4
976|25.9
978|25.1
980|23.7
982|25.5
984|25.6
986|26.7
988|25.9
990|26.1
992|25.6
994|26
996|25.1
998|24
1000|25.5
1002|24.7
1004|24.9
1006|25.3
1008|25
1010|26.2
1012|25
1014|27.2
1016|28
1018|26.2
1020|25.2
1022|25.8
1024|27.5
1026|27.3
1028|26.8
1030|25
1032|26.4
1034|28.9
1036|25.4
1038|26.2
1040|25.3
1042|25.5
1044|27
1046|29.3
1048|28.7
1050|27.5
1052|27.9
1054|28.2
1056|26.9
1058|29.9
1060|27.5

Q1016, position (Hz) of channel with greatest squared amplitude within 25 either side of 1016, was 1034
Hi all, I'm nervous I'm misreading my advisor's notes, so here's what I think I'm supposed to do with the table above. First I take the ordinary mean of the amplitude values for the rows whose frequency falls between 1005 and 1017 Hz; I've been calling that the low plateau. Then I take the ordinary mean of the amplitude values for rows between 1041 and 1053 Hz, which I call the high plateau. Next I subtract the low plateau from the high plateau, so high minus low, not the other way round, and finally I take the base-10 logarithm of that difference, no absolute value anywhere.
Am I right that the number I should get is 0.19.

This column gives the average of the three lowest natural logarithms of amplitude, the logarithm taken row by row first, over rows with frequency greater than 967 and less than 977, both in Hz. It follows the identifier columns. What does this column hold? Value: 3.20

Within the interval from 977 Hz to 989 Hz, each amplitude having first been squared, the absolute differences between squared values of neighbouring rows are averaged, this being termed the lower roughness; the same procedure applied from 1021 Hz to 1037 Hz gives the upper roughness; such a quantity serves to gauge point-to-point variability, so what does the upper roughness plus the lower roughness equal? 141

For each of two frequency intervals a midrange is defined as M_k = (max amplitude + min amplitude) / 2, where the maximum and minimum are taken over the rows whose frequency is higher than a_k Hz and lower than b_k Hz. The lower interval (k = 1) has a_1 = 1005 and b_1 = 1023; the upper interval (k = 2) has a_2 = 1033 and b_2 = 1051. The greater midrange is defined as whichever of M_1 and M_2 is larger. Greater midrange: 27.3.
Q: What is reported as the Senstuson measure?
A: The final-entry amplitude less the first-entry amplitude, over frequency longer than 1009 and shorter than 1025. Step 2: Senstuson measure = 1.3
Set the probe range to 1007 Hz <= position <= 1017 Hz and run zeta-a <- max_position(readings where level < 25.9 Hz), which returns 1012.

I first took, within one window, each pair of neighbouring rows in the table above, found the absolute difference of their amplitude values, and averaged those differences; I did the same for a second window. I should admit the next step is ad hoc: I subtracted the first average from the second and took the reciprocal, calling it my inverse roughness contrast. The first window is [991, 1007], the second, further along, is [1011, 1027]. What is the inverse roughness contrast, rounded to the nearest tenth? 2.3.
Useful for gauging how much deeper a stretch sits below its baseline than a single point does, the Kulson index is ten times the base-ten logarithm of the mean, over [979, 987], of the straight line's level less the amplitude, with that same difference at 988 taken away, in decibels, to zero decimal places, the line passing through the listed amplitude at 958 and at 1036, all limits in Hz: -3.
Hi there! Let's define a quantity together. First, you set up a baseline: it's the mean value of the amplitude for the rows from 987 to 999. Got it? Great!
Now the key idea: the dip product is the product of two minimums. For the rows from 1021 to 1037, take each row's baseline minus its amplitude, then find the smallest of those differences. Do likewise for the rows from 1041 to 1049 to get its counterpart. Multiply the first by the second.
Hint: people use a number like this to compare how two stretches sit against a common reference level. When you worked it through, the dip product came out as 13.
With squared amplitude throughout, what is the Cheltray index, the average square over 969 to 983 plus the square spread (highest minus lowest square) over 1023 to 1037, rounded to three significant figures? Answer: 838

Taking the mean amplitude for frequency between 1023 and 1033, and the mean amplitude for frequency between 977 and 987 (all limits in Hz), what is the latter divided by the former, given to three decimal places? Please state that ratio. 0.952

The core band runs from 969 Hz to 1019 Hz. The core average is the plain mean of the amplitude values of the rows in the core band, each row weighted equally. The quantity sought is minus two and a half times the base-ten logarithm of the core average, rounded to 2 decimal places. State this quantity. -3.52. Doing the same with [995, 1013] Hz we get -3.50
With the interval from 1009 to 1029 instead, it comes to -3.56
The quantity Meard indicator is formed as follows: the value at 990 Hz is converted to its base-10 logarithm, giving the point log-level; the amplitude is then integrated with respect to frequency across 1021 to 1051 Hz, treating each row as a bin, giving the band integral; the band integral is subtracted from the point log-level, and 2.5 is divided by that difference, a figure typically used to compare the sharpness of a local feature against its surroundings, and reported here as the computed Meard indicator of -0.0031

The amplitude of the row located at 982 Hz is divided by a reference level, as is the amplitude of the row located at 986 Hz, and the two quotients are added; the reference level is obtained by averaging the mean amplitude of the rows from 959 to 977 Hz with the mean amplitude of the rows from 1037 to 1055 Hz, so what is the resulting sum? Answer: 2.00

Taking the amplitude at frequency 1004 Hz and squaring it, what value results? 620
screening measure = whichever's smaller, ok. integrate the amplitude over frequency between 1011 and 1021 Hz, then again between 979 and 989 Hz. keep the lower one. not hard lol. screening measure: 255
